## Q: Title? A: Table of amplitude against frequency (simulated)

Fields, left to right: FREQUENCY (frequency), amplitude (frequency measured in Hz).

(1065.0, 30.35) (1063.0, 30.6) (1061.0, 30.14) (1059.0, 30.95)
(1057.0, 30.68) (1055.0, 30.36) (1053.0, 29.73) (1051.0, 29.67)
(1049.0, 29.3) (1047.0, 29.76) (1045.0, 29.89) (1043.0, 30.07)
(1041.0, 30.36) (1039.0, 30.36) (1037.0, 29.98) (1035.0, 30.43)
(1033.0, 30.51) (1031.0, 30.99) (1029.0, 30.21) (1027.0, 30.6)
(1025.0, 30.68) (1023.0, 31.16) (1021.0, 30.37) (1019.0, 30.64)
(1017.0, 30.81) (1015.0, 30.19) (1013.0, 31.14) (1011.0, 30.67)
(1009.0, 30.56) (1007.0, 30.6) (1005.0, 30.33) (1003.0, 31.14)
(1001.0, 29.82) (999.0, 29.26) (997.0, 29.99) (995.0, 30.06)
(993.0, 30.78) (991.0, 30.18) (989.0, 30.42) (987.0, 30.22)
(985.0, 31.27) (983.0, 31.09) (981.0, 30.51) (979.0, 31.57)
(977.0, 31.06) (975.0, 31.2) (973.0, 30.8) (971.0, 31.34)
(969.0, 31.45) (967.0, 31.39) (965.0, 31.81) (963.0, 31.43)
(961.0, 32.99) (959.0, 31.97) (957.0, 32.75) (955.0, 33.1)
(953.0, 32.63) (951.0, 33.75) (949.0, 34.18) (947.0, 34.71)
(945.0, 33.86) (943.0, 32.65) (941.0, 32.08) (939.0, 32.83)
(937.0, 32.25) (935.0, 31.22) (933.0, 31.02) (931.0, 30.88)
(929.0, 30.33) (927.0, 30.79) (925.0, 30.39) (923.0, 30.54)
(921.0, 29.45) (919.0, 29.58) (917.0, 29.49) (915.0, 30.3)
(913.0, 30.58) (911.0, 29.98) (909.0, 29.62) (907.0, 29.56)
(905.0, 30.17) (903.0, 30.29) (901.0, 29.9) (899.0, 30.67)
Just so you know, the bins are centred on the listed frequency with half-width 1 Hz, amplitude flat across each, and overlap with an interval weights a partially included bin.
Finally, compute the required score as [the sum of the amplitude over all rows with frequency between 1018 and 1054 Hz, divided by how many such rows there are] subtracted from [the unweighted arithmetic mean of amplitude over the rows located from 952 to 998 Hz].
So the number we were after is 1.0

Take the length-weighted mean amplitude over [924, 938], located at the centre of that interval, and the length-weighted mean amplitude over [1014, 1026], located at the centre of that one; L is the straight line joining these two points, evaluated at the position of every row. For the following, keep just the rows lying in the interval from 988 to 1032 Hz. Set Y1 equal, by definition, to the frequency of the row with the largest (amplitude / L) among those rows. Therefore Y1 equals 1023.0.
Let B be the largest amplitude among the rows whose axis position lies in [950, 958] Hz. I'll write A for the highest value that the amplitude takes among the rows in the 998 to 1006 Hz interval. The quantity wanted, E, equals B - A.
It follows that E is 2.6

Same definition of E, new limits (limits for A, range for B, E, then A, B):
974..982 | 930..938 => 0.7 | 31.57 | 32.25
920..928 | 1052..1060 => 0.2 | 30.79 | 30.95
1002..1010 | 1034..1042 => -0.7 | 31.14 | 30.43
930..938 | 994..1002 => -2.2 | 32.25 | 30.06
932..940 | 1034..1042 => -2.4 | 32.83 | 30.43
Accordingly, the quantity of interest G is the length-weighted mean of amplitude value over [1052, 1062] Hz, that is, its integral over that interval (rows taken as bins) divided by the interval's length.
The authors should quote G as 30.4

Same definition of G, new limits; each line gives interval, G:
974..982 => 31.1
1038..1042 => 30.4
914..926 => 30.0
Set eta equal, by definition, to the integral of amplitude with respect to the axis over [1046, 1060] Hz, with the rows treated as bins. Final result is 421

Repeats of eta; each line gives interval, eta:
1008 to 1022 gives 429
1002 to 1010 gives 245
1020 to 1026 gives 184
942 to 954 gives 404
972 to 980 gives 249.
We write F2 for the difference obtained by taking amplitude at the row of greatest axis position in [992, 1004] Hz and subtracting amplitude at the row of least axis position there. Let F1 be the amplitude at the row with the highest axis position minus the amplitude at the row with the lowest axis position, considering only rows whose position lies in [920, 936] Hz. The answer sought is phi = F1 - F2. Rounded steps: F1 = 1.8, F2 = 0.4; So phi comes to 1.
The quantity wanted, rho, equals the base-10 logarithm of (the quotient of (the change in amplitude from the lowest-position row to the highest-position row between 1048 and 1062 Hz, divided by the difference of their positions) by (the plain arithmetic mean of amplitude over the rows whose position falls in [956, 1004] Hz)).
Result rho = -2.65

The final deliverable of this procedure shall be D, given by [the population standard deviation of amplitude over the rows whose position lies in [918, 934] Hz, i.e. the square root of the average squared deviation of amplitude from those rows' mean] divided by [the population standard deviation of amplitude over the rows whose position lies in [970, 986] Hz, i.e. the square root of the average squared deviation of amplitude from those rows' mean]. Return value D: 1.77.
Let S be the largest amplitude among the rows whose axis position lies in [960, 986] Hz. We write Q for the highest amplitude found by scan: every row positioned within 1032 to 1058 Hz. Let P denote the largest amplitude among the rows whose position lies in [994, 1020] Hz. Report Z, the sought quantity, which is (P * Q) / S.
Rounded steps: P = 31.14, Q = 30.68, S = 32.99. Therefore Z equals 29.0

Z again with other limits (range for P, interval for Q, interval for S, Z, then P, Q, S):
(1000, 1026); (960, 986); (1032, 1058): 33.5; 31.16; 32.99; 30.68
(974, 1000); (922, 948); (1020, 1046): 35.2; 31.57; 34.71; 31.16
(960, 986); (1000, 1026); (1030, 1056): 33.2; 32.99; 31.16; 30.99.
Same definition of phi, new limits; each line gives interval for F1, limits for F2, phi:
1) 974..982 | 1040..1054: 0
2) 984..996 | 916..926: -2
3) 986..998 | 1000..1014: -2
